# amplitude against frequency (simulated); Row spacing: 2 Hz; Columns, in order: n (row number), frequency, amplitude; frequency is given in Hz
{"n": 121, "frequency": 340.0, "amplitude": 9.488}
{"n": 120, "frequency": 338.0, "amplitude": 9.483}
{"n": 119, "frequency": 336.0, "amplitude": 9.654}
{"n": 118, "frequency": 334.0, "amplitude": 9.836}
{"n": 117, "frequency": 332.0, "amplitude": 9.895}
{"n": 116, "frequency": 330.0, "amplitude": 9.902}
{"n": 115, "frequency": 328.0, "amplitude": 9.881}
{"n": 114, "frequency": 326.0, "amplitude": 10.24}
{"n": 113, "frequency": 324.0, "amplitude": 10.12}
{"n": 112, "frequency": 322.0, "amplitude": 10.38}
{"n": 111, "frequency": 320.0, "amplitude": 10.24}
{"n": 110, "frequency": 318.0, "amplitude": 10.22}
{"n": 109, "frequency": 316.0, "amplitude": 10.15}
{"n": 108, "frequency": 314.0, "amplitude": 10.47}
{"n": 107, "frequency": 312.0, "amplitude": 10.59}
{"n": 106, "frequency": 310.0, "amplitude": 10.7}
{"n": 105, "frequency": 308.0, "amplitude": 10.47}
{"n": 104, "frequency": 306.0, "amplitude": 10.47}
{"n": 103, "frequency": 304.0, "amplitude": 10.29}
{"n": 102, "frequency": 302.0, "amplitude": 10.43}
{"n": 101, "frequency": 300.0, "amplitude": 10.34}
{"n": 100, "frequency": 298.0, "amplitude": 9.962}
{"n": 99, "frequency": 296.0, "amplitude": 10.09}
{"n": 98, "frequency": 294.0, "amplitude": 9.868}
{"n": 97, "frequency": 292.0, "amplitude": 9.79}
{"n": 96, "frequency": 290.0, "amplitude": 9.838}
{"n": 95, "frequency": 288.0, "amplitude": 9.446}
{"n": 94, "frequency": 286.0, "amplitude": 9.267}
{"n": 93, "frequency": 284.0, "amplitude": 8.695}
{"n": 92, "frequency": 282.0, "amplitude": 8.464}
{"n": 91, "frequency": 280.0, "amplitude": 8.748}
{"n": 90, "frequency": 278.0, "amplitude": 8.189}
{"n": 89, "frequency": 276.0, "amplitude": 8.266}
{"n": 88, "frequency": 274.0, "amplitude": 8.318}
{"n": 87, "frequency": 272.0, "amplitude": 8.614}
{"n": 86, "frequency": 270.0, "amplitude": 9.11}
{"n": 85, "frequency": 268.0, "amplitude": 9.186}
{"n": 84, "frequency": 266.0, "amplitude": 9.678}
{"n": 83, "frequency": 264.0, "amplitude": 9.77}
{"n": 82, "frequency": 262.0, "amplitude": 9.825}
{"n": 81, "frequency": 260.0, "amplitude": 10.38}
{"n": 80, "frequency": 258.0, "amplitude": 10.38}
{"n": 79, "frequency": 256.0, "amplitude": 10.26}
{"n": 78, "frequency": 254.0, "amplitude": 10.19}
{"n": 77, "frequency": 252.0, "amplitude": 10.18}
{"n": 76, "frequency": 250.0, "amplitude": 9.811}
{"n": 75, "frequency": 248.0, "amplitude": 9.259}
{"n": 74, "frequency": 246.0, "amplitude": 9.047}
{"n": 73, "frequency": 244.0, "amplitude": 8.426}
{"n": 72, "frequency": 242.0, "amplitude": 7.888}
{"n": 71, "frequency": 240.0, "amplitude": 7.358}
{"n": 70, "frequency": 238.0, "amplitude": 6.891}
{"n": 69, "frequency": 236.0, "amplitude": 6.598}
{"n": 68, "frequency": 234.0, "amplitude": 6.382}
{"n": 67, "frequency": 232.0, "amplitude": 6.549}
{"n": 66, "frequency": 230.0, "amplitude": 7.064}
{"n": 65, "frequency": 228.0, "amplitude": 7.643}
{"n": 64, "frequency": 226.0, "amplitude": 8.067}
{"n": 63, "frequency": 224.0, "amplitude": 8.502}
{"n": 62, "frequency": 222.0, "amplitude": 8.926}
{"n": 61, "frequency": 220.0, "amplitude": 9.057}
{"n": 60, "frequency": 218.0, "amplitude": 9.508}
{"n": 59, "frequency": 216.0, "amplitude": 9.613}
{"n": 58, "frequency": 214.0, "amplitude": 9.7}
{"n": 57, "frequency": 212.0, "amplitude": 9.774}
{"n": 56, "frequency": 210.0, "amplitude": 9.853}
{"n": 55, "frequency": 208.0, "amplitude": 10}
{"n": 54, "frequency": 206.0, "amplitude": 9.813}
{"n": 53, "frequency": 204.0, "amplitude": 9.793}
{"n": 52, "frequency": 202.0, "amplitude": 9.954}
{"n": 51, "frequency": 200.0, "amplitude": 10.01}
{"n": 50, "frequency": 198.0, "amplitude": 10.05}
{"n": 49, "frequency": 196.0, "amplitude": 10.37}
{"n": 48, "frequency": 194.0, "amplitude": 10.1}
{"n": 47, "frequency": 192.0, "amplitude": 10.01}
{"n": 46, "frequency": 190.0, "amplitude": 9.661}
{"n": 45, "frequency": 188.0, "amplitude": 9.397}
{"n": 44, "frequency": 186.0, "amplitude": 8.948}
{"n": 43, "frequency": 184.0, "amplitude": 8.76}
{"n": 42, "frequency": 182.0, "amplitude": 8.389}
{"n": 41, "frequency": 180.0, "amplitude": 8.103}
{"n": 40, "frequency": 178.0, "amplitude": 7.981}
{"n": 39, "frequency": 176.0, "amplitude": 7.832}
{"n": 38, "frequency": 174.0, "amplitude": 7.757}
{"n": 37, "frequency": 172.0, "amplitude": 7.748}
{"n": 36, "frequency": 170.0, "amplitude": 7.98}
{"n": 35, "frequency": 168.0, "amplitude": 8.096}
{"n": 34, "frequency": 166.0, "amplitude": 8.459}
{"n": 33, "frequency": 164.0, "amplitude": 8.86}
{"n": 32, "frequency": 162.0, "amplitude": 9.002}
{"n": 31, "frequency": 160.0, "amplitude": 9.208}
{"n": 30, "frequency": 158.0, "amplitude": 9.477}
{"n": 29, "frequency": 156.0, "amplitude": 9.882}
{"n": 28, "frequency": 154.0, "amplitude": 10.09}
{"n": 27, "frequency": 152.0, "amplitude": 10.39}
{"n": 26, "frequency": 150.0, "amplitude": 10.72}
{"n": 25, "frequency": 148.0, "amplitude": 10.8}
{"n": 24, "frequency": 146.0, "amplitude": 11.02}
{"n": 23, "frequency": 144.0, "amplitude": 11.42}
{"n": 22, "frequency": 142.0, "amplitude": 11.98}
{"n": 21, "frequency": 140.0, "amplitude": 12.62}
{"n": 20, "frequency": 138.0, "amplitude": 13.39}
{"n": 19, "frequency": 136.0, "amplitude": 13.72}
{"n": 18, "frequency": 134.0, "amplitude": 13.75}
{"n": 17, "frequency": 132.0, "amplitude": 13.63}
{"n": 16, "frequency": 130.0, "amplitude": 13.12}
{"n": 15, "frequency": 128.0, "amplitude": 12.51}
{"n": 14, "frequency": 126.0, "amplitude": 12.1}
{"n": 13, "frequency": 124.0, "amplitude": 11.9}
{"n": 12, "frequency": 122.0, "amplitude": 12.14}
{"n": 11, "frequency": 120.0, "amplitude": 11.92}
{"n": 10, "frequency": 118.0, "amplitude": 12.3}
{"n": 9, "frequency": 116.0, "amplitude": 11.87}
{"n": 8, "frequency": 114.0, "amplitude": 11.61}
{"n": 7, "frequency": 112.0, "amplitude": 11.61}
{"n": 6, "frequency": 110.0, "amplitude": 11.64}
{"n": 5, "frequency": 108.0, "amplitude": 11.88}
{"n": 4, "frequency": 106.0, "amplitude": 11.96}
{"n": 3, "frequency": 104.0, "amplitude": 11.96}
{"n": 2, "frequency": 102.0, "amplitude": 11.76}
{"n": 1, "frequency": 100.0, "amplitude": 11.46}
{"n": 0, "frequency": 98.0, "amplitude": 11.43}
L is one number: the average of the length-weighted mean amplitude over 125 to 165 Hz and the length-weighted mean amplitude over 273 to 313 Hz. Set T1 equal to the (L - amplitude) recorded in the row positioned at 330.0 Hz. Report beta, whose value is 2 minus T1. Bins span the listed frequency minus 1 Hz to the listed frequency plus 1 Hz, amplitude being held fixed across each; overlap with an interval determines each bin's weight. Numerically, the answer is 1.4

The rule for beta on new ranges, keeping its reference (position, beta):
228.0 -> -0.9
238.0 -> -1.6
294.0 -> 1.4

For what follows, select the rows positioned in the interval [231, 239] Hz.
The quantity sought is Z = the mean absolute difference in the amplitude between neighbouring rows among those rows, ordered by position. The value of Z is 0.23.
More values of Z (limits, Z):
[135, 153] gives 0.42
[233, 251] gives 0.43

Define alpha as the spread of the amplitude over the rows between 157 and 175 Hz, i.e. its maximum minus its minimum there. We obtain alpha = 1.7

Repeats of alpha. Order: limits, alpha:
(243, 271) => 2.0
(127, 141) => 1.2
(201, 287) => 4.0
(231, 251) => 3.4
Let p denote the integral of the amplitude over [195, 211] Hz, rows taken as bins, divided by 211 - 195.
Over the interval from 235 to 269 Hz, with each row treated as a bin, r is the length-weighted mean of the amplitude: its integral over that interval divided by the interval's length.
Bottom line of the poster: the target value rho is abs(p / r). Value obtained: 1.09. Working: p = 10.0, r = 9.1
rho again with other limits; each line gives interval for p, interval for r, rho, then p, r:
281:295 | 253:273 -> 0.96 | 9.3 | 9.7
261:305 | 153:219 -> 1.02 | 9.4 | 9.2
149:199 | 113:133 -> 0.74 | 9.1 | 12.3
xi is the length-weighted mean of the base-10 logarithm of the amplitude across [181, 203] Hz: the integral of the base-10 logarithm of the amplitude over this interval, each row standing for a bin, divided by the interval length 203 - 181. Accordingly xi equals 0.982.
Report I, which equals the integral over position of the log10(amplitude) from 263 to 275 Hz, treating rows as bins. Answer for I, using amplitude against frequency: 11.5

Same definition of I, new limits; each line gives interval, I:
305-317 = 12.2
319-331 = 12.1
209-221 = 11.8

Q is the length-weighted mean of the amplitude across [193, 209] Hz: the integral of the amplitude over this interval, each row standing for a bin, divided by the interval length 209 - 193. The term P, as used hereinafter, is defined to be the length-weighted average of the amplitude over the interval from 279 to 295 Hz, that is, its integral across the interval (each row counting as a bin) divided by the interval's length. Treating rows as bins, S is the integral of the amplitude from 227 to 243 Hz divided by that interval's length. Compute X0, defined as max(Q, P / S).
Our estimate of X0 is 10.0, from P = 9.3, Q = 10.0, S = 7.0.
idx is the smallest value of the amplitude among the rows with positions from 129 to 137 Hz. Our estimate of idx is 13.12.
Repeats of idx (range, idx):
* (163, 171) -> 7.98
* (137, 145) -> 11.42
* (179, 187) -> 8.103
